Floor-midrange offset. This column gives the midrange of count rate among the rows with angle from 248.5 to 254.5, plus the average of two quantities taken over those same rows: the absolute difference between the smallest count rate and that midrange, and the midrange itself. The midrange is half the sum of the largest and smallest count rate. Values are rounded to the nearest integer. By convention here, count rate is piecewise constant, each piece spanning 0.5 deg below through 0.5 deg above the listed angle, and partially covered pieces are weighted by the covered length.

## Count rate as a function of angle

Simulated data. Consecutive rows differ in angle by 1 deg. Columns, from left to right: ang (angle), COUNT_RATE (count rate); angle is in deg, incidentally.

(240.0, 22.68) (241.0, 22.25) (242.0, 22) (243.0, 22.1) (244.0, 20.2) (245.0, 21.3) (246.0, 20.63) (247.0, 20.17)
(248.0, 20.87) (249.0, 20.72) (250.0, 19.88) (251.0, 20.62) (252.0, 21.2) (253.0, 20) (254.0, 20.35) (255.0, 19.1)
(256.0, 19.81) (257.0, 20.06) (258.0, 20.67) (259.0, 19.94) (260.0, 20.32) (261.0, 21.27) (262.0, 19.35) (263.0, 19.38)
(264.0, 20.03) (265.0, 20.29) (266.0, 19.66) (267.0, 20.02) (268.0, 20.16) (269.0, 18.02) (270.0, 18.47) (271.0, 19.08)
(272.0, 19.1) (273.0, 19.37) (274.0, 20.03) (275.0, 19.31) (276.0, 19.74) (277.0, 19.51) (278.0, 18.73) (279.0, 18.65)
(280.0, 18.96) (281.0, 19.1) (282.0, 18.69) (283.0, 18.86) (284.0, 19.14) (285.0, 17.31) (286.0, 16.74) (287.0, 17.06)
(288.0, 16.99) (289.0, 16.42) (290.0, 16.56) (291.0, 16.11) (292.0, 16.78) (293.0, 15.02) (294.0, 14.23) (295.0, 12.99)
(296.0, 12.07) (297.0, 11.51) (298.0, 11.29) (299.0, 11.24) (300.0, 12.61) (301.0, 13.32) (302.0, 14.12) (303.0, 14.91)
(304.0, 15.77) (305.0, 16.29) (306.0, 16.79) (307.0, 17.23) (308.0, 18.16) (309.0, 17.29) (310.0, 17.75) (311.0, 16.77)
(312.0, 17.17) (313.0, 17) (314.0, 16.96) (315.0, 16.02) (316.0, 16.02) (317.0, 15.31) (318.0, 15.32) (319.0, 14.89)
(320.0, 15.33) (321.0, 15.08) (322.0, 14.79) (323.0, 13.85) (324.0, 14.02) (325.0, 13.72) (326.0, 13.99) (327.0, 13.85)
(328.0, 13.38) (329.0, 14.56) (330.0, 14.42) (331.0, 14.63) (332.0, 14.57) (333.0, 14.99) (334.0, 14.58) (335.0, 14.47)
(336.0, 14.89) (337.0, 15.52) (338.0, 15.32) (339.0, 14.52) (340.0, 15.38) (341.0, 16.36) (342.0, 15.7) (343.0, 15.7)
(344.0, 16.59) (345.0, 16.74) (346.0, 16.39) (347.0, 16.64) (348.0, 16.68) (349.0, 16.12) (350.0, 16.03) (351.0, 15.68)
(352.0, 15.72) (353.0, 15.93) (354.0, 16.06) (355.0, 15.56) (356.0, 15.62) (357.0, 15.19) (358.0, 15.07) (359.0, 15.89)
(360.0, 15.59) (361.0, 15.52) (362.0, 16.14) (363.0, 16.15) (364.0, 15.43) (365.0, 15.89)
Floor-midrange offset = 31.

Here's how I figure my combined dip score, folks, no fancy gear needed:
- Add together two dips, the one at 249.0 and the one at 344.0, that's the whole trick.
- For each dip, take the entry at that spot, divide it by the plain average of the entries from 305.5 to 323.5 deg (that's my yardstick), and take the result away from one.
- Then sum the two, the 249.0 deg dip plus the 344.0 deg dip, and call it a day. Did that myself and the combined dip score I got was -0.30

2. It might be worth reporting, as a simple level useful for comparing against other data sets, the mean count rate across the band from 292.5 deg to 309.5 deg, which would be 14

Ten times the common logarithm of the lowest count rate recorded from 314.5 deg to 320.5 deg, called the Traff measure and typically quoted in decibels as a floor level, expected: 11.7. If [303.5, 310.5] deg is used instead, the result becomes 12.0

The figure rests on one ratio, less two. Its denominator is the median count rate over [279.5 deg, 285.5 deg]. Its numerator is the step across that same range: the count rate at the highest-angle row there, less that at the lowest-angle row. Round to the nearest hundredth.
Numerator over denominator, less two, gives -2.09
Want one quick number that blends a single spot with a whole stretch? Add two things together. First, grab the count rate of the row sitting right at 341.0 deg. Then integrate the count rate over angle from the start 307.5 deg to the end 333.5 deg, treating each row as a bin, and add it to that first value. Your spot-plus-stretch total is 416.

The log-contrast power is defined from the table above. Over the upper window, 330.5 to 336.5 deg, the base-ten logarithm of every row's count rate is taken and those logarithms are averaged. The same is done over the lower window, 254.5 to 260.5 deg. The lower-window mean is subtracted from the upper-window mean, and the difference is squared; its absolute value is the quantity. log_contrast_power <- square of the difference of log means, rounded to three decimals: 0.018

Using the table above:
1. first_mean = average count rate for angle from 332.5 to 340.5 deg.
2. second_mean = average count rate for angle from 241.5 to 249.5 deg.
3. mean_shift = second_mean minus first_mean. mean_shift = 6.0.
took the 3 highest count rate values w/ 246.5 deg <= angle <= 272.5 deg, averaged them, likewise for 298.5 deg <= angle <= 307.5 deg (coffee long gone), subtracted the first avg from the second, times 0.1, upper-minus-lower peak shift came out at -0.43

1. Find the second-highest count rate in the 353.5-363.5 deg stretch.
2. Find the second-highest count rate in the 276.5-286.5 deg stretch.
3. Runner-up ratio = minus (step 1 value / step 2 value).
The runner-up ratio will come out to -0.84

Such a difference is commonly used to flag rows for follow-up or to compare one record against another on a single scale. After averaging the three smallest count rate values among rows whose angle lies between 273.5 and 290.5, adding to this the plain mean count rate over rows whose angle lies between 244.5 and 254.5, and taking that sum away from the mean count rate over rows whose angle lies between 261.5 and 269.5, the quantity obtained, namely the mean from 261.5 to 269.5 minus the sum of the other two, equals -17.5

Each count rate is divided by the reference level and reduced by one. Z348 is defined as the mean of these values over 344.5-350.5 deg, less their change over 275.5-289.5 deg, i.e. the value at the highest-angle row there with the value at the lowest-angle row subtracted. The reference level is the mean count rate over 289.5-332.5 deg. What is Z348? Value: 0.32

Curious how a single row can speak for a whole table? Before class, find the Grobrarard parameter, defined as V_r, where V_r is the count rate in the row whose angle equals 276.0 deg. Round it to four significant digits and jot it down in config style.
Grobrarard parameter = 19.74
